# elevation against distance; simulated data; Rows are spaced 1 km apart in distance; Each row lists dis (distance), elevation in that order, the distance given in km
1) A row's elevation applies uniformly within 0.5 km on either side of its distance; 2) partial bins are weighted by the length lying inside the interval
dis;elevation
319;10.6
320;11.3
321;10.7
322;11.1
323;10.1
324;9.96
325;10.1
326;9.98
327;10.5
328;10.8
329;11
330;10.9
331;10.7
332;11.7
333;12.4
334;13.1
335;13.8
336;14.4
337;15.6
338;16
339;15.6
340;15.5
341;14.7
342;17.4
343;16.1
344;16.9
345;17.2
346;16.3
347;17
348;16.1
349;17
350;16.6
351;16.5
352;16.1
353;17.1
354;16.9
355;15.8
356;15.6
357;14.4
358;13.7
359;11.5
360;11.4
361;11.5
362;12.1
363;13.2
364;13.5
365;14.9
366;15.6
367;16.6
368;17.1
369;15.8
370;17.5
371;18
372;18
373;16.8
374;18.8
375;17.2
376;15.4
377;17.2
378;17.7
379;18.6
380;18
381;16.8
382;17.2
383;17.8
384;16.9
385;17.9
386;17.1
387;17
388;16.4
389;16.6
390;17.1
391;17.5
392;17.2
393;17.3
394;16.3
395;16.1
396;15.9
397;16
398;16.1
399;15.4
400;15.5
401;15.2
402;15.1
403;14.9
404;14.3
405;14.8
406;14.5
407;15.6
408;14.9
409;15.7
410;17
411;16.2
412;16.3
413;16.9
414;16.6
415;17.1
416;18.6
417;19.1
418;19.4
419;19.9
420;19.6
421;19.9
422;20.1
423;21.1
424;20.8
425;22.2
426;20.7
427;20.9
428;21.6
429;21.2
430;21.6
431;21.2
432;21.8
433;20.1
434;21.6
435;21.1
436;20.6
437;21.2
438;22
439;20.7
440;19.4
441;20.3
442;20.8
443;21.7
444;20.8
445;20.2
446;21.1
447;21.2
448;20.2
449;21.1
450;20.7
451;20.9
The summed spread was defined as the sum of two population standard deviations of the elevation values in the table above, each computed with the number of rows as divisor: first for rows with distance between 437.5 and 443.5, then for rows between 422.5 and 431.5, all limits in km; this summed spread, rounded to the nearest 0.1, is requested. 1.3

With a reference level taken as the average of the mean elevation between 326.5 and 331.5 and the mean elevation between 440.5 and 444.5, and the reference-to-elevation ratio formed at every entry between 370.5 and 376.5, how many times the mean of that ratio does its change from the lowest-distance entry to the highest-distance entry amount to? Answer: 0.16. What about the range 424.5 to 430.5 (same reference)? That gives 0.03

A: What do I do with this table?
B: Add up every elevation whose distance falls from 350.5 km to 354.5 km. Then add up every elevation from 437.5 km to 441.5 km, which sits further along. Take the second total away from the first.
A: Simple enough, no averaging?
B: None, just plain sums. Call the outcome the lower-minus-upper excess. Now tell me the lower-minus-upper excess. -16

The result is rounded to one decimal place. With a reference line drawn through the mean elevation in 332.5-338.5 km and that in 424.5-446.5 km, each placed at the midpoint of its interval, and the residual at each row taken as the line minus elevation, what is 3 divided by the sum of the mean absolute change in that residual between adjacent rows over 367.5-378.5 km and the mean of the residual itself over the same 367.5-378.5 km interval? 3.8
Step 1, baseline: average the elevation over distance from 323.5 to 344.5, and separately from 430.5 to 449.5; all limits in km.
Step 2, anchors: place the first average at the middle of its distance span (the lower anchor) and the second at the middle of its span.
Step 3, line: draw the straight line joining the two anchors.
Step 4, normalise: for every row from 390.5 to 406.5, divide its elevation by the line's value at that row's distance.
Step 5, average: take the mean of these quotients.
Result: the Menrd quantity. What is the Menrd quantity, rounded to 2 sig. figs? 0.88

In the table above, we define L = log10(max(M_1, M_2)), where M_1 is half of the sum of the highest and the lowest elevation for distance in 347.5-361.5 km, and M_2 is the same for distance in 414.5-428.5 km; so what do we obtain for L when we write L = 1.29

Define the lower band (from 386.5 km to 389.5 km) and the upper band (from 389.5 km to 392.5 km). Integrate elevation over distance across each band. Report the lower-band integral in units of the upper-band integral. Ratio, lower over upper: 0.97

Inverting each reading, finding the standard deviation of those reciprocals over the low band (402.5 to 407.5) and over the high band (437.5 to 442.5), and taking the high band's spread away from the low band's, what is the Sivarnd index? 0.0000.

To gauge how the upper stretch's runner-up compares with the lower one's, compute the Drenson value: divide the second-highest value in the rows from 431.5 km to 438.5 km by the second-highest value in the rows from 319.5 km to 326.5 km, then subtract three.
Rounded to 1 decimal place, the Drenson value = -1.0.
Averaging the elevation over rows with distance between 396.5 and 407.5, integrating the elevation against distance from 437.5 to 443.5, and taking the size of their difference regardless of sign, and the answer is 110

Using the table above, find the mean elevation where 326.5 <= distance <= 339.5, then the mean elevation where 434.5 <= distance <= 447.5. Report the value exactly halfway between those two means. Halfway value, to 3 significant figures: 16.8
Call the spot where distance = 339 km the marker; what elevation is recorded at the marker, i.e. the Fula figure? 15.6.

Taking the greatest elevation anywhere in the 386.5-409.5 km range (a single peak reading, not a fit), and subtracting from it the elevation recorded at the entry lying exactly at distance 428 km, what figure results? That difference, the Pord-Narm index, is -4.1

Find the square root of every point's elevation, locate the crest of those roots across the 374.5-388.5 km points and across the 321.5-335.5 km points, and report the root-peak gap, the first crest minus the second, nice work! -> 0.60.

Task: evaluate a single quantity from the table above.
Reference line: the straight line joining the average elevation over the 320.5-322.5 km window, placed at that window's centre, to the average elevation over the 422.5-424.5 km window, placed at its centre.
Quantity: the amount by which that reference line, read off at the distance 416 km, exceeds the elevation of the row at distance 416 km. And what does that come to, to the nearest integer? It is 2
